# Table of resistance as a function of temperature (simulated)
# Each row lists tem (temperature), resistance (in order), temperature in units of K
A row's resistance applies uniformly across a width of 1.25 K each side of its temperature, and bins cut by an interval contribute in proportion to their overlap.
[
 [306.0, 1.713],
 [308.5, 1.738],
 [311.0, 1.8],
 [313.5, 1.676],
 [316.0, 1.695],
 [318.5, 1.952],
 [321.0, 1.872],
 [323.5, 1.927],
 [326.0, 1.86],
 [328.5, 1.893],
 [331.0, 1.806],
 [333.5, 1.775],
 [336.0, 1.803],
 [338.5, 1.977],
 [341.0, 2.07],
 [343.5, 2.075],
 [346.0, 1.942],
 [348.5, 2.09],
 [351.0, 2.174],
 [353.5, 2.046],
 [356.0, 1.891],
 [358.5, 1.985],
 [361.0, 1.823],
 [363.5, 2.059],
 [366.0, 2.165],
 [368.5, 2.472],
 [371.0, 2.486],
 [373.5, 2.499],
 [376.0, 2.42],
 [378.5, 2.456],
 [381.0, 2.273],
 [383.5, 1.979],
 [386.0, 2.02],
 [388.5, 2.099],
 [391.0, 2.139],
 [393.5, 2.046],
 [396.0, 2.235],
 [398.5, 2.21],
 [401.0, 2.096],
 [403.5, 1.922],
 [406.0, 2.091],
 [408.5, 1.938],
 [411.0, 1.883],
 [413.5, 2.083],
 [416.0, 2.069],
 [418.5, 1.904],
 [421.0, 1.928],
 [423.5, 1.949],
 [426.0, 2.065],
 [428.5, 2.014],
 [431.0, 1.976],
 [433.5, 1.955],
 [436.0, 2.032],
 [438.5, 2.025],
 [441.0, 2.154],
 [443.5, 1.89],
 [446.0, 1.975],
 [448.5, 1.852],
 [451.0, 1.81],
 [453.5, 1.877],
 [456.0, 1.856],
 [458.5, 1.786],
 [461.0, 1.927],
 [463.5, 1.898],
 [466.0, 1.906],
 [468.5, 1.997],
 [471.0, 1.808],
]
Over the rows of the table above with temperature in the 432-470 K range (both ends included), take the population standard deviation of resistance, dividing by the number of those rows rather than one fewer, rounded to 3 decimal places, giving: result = 0.093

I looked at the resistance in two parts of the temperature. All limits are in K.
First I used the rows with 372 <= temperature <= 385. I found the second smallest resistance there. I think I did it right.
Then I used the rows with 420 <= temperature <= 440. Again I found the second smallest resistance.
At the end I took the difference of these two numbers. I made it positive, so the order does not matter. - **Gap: 0.32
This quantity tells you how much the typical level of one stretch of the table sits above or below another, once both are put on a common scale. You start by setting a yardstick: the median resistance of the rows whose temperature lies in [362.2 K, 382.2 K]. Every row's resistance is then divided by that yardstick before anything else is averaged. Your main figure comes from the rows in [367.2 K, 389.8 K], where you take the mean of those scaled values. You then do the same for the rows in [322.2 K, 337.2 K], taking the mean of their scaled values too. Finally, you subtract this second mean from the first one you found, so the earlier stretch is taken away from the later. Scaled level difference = 0.19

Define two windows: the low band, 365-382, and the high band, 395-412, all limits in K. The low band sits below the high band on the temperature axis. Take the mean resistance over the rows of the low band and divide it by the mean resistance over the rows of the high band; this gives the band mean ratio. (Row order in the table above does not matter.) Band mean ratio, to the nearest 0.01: 1.17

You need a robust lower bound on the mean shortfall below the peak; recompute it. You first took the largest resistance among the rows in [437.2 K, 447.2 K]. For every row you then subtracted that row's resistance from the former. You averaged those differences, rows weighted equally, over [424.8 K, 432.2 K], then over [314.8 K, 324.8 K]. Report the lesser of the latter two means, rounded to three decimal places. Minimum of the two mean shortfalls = 0.136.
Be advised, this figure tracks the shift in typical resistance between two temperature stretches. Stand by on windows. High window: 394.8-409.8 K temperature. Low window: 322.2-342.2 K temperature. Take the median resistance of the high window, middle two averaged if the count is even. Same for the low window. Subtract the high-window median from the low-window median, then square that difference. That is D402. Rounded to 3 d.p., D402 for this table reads 0.047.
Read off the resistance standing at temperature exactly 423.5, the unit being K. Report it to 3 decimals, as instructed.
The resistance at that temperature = 1.949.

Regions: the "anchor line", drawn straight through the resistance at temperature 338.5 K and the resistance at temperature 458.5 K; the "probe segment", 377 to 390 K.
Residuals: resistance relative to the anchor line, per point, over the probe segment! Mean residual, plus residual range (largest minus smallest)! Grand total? 0.7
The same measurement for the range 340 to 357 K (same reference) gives 0.4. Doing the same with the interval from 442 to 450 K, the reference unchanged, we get 0.2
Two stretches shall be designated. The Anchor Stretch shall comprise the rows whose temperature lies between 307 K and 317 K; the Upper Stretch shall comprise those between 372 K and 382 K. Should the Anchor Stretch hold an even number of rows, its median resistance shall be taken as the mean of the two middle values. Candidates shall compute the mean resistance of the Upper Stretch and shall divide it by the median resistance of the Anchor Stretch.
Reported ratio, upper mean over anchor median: 1.41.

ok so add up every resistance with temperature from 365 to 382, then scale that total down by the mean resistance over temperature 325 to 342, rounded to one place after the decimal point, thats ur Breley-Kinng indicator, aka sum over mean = 8.9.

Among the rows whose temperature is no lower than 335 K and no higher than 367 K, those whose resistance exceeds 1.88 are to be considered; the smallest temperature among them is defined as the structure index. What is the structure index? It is 338.5 K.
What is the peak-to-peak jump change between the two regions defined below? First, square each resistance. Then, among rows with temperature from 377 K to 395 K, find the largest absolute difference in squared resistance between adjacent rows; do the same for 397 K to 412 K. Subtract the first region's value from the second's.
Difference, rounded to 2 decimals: -0.55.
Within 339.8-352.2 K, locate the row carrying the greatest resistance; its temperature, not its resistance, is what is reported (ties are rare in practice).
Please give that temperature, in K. 351.0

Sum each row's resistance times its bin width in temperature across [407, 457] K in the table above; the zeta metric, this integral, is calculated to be 98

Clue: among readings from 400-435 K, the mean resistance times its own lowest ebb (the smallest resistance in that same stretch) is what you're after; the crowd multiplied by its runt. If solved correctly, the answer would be 3.7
